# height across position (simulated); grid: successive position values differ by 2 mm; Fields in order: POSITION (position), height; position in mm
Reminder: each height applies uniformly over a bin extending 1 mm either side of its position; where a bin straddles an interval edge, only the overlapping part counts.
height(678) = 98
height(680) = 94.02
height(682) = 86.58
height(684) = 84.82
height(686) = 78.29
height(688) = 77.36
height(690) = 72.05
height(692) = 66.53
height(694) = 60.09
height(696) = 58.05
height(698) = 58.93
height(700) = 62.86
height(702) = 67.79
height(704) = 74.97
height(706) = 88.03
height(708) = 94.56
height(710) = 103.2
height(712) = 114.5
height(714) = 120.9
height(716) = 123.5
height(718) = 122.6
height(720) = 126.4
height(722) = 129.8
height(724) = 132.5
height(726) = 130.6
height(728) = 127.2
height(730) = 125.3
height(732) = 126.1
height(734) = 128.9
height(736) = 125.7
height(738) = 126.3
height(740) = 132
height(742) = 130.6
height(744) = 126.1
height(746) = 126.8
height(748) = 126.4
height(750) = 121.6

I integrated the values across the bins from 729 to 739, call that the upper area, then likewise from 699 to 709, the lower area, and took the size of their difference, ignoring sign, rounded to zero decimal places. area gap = 488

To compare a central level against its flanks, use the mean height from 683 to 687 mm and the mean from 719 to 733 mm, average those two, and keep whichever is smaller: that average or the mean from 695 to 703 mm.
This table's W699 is 62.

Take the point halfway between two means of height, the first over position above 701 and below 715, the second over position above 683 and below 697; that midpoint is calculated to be 83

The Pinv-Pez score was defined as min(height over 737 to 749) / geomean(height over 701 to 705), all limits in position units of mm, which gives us 1.77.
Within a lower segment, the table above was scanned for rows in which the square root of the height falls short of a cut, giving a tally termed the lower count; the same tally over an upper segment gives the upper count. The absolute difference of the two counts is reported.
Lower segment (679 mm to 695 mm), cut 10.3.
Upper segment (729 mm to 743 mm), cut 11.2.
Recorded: 7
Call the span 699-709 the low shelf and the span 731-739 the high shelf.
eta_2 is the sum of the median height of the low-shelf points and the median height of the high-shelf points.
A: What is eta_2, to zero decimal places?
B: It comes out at 201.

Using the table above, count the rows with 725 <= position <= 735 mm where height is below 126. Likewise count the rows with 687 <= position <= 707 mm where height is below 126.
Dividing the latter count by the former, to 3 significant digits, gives 10.0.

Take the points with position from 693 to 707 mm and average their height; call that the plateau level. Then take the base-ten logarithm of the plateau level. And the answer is 1.83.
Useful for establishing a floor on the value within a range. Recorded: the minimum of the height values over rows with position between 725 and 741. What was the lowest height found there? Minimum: 125.3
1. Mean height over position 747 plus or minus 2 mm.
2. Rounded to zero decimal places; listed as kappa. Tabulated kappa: 127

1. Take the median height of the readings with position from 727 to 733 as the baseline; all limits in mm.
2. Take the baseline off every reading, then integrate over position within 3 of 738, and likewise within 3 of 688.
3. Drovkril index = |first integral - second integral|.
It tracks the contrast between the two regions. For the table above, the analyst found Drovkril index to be 313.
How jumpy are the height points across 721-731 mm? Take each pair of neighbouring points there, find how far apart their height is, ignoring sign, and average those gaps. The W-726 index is 2.5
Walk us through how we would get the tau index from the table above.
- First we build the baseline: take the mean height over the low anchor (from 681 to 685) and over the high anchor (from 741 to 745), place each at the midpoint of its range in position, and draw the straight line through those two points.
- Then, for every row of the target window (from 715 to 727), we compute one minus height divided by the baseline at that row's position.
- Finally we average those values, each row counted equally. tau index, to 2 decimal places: -0.13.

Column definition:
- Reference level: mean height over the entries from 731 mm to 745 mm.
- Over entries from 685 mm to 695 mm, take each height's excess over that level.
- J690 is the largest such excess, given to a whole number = -50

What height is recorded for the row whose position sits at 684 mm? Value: 84.82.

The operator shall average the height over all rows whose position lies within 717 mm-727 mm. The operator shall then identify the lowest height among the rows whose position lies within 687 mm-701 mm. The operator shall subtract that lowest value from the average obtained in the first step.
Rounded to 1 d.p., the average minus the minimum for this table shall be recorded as 70.3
